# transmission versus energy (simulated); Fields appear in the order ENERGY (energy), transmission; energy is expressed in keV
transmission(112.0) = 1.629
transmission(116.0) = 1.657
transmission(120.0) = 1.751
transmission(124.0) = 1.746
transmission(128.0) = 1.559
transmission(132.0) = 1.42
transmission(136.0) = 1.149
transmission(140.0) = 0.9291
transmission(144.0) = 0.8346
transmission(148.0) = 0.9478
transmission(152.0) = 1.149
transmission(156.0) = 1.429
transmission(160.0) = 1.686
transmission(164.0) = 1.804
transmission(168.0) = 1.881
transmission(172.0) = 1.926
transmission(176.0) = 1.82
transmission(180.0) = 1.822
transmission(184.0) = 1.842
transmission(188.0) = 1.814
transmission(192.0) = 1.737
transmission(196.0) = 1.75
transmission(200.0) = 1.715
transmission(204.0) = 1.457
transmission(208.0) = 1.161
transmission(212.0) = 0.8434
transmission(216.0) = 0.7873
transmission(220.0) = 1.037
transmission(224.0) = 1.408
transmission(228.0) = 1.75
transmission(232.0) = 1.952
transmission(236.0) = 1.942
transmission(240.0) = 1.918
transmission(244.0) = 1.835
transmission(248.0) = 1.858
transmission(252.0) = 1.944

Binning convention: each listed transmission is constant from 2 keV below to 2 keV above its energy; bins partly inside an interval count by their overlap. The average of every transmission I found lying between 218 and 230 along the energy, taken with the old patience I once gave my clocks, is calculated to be 1.40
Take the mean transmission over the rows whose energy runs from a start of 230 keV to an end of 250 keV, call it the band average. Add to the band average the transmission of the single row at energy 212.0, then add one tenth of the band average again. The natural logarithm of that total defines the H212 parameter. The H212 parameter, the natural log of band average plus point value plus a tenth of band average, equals 1.08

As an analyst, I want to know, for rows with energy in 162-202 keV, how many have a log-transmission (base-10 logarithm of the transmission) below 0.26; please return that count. 5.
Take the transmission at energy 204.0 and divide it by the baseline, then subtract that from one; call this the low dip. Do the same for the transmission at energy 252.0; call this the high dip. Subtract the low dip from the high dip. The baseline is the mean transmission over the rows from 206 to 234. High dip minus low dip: -0.38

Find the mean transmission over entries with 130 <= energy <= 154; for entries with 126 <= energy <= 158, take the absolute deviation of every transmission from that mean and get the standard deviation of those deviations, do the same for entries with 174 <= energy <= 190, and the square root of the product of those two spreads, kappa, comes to 0.04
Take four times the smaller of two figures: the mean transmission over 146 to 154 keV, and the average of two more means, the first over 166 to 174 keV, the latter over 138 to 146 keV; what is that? 4.2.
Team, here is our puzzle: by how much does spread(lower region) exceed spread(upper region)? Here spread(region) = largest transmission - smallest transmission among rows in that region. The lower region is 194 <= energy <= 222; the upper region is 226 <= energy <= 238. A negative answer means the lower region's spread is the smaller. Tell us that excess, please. 0.76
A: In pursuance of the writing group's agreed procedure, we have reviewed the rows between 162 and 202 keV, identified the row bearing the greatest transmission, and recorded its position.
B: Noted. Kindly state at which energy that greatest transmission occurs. 172.0 keV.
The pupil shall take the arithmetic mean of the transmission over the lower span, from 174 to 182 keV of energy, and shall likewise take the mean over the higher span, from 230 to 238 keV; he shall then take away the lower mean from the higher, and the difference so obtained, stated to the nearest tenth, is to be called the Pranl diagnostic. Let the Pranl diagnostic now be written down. 0.1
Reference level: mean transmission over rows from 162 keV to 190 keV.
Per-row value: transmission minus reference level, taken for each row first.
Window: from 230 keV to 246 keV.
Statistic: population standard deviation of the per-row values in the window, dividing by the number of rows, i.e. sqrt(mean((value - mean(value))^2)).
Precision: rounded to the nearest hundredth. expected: 0.05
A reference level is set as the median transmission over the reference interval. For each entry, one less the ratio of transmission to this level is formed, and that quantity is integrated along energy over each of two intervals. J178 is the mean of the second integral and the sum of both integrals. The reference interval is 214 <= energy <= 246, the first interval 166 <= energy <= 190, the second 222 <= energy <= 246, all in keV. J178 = -1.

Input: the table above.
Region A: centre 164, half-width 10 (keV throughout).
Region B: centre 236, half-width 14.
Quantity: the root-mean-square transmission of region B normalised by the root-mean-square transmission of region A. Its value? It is 1.0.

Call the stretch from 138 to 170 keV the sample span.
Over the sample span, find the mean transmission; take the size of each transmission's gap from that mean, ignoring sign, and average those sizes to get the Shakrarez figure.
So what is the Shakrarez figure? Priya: 0.4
